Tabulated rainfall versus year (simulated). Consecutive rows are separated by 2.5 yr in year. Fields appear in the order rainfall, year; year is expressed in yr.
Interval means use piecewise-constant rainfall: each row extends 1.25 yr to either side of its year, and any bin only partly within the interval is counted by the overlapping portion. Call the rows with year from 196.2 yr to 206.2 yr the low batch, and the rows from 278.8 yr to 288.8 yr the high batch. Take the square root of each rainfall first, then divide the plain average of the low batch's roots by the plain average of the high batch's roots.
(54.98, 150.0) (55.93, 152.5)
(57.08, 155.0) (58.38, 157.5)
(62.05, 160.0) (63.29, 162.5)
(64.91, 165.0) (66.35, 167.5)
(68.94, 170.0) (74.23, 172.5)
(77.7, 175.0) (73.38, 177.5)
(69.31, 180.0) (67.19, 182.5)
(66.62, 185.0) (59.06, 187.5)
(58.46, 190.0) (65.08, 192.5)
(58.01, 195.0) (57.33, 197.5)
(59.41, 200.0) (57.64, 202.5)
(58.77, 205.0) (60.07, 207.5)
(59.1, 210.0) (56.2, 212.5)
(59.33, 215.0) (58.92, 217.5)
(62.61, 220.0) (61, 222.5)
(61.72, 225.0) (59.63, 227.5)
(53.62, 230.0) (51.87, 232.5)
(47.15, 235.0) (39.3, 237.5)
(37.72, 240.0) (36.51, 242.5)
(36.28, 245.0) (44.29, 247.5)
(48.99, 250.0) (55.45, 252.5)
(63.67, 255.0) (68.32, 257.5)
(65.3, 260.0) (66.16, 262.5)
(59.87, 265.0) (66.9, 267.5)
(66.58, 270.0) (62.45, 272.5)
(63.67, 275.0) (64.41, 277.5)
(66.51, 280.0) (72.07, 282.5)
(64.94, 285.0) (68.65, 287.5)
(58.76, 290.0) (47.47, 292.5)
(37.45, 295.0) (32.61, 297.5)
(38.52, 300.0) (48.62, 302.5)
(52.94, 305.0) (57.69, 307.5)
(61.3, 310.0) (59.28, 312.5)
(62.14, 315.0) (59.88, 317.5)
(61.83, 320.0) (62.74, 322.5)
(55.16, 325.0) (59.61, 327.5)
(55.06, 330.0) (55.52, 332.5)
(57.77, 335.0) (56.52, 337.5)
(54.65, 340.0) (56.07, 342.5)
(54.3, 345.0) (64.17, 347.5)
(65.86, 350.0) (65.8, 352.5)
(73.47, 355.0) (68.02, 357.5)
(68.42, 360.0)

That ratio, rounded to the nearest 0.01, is 0.93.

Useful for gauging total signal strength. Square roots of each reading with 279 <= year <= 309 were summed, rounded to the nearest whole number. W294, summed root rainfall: 87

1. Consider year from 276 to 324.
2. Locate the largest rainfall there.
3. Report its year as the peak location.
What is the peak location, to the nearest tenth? 282.5 yr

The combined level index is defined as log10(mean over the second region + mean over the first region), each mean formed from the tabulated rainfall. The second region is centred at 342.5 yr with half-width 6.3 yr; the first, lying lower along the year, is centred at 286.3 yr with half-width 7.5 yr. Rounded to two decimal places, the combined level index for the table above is 2.08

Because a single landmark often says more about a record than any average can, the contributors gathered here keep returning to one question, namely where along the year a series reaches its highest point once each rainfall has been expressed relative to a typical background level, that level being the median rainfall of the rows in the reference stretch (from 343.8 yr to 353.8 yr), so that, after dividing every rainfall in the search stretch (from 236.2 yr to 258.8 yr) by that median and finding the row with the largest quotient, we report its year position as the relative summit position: 257.5 yr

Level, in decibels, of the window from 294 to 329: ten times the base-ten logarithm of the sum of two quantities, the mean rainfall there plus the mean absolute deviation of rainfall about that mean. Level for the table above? 17.9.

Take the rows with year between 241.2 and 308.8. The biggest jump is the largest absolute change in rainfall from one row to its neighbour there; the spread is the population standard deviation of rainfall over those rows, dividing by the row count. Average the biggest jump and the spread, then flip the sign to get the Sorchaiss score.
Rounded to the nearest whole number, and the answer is -12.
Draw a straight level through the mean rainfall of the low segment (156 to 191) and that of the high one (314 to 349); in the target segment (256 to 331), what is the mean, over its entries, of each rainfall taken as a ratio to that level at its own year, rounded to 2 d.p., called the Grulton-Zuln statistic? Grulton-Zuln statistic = 0.98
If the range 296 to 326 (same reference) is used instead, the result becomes 0.92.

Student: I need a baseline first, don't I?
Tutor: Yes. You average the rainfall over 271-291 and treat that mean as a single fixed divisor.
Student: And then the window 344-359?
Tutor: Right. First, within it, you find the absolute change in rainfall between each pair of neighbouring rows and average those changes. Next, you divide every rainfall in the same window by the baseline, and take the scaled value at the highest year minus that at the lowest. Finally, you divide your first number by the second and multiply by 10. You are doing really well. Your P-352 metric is 235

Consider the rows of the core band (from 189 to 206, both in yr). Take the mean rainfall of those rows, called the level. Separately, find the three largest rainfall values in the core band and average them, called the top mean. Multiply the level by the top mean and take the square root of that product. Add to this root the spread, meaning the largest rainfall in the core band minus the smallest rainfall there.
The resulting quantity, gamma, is 68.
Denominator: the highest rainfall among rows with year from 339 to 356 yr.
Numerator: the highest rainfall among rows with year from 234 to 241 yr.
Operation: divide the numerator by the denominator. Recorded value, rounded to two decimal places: 0.64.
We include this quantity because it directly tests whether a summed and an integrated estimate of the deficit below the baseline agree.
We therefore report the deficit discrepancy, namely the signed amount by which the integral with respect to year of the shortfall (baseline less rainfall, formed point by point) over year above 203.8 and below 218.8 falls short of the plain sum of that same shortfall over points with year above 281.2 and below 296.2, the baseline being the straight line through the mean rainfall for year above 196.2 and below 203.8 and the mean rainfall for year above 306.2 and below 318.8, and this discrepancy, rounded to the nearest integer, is 15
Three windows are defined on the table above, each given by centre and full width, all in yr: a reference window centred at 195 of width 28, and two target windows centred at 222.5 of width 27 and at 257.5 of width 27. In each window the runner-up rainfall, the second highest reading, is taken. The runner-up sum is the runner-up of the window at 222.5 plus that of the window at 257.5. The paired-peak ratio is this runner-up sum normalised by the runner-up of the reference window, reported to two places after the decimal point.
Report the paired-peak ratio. 1.93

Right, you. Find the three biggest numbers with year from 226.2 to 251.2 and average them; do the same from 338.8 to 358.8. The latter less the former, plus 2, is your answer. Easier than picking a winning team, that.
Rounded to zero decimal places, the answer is 16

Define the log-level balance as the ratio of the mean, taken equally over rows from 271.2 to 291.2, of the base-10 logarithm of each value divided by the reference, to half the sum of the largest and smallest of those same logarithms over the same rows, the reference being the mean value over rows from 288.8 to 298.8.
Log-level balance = 1.00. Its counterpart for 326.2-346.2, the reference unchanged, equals 0.95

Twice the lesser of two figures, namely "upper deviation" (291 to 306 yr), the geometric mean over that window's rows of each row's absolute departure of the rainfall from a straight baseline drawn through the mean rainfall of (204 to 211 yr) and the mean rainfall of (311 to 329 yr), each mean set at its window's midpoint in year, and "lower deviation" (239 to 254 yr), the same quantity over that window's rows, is 28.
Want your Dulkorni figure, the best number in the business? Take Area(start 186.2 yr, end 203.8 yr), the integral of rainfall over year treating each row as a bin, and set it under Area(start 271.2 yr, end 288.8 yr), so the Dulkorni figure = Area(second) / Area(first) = 1.11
